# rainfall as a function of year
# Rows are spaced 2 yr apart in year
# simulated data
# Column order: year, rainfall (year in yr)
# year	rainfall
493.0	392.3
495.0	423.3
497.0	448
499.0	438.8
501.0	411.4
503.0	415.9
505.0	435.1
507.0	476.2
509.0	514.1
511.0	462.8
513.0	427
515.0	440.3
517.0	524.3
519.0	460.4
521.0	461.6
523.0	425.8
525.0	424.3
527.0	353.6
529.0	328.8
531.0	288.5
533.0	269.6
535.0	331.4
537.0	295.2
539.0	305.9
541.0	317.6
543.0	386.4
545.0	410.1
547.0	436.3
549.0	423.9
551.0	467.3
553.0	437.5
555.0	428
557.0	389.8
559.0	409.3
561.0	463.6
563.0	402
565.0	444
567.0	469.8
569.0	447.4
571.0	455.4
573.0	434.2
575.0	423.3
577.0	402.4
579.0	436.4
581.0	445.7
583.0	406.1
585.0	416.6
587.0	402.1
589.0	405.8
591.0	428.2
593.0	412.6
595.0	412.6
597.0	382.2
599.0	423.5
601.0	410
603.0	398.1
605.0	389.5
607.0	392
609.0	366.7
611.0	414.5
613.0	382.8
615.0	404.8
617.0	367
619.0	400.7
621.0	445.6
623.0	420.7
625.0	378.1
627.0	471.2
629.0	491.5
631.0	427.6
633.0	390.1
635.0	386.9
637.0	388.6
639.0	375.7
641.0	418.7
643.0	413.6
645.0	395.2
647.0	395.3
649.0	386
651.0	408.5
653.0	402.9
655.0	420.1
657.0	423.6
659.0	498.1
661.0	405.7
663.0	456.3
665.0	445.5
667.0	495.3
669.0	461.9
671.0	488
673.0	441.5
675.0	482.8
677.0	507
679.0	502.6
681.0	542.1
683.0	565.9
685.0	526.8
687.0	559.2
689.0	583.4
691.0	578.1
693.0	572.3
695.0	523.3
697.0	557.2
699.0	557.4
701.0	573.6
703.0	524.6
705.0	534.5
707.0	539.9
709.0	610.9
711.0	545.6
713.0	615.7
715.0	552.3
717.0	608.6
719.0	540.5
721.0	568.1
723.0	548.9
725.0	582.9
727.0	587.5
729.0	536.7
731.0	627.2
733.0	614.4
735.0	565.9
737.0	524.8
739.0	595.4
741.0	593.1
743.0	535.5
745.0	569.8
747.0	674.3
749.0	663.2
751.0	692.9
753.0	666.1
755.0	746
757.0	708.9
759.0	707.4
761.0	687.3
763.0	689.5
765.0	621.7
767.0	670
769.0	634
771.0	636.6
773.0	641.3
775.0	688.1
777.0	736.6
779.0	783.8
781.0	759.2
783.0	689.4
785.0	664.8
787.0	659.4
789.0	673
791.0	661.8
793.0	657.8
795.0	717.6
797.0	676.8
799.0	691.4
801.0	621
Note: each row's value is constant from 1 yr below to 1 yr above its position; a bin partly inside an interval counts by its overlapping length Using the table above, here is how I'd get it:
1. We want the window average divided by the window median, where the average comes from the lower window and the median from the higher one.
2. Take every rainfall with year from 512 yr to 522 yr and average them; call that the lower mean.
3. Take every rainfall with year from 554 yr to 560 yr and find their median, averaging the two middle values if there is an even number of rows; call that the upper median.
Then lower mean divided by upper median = 1.13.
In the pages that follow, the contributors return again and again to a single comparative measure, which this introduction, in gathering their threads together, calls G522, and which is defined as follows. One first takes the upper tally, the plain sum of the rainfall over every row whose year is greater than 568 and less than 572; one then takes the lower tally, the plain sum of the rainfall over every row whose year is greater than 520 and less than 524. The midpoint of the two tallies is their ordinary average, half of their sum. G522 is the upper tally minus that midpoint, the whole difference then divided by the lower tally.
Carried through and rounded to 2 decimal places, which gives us 0.01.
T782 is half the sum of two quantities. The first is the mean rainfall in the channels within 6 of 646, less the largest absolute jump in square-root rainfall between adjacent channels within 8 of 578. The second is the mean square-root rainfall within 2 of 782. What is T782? 214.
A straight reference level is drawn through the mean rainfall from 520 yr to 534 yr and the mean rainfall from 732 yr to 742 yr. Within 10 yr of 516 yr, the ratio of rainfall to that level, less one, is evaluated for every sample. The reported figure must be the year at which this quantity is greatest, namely 509.0 yr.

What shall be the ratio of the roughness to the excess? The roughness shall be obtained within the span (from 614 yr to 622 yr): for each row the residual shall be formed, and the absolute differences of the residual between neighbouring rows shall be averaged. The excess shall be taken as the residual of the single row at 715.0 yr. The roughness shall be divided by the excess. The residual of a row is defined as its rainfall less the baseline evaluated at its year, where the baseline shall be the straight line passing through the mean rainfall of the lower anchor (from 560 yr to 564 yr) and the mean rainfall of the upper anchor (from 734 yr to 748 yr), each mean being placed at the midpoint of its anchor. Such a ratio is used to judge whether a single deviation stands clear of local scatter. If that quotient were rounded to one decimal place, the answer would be -6.2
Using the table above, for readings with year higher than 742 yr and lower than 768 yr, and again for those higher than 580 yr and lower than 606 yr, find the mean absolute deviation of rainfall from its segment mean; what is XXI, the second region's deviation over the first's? 0.3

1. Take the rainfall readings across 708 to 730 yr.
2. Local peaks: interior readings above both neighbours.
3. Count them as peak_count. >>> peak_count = 4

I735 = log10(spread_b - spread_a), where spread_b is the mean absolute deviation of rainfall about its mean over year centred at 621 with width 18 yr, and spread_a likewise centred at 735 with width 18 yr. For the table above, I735 0.58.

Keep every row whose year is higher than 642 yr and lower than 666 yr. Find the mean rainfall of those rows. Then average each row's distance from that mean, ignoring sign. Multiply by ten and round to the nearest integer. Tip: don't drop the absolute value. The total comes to 233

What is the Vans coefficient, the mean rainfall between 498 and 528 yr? 445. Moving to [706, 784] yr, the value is 630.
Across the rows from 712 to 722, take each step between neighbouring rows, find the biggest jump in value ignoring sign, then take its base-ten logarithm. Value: 1.83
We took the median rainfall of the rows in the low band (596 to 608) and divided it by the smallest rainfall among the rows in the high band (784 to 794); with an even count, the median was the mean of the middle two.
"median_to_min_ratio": 0.60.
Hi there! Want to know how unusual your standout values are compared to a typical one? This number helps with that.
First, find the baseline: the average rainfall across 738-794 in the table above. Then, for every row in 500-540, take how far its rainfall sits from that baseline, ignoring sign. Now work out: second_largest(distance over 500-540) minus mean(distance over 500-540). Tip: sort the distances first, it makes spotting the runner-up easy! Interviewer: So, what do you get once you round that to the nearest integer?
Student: 114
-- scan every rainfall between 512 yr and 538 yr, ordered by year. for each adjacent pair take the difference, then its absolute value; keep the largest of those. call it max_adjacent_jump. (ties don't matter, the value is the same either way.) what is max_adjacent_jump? 84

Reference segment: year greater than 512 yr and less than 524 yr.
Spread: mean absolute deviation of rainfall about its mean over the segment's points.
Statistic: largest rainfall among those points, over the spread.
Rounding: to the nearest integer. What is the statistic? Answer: 21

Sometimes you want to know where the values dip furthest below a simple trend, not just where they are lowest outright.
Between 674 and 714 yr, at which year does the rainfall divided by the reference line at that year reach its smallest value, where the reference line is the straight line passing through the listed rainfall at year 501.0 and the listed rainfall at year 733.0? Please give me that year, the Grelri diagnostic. 675.0 yr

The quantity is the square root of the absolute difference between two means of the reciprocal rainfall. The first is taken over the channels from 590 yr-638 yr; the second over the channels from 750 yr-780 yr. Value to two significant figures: 0.032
